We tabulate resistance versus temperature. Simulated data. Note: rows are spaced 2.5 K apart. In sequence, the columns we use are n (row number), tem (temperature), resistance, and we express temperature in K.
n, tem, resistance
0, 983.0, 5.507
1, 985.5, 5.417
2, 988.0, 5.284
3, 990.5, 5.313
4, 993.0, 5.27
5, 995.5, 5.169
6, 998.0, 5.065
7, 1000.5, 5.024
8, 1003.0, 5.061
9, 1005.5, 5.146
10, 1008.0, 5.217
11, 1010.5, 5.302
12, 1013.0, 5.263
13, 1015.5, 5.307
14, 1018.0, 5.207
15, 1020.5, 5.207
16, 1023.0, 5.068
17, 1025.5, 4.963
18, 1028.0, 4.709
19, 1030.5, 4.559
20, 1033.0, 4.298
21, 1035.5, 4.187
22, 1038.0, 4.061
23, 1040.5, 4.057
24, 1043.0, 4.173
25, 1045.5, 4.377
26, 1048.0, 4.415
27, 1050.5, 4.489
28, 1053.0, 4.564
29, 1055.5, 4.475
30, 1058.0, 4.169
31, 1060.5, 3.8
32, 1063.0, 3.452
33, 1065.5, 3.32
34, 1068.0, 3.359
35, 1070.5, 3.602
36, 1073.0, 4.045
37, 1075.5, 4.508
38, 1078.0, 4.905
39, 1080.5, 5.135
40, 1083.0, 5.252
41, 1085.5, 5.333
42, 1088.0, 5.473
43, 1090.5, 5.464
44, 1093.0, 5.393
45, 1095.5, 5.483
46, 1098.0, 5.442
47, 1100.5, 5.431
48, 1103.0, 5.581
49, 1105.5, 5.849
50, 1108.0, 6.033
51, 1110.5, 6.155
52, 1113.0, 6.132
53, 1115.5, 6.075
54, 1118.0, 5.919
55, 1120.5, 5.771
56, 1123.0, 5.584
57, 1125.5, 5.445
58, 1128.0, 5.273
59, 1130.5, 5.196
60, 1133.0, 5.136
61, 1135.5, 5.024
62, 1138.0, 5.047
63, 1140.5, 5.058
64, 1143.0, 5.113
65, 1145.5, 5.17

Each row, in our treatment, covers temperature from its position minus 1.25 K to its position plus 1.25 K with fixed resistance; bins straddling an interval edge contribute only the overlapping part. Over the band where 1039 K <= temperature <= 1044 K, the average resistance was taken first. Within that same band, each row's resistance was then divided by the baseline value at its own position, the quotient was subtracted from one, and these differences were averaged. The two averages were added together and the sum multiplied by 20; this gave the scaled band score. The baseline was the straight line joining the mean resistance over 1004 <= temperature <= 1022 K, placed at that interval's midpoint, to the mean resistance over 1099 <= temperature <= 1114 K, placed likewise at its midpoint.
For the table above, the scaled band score 87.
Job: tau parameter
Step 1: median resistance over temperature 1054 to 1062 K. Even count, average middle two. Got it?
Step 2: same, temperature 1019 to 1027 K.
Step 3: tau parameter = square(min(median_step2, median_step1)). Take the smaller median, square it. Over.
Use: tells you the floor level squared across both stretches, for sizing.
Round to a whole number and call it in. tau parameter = 17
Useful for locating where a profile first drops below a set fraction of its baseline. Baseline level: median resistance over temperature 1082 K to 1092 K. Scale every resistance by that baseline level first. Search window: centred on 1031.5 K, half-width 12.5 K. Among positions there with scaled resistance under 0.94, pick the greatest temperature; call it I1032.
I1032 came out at 1043.0 K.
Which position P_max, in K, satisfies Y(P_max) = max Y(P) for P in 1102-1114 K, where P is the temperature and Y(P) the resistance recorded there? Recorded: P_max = 1110.5 K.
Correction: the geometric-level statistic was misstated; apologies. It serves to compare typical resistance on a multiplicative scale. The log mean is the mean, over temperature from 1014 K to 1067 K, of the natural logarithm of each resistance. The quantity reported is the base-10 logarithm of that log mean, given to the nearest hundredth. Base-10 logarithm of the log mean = 0.17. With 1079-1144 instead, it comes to 0.23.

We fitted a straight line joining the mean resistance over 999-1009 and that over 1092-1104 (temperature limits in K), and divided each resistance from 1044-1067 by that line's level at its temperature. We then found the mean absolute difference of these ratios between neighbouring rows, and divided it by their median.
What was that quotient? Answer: 0.041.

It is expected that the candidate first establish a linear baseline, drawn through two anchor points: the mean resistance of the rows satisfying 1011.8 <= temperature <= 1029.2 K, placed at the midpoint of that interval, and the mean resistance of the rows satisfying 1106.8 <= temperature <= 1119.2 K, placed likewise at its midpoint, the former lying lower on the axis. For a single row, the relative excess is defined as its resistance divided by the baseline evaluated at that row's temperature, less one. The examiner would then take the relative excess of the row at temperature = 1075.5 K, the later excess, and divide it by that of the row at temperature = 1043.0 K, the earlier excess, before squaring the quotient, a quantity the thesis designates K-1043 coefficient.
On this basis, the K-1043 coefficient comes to 0.888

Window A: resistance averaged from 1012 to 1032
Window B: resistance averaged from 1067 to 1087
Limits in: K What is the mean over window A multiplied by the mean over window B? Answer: 23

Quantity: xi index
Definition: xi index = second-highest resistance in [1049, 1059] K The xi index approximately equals 4.489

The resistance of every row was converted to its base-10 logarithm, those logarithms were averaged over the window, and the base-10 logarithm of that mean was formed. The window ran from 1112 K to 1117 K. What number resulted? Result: -0.105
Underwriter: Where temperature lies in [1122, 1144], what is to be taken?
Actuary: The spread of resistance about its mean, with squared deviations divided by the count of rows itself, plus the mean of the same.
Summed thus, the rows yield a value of 5.39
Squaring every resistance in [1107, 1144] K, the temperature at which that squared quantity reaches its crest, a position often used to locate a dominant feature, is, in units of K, 1110.5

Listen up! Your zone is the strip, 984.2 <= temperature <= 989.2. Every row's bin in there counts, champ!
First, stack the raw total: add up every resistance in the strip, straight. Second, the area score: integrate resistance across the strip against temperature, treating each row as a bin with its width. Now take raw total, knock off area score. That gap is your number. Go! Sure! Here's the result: -16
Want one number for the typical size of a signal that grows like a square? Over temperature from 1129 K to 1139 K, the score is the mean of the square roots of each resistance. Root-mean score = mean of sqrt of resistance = 2.26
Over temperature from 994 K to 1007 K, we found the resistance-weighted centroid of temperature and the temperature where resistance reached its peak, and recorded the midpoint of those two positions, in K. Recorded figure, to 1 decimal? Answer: 998.0 K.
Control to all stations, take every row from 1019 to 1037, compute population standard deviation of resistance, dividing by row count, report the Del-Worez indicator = 0.36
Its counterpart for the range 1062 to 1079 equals 0.58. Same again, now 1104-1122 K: 0.14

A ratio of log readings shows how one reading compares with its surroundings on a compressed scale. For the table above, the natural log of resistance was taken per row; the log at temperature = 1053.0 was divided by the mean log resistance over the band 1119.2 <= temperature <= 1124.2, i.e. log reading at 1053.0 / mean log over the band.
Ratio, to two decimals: 0.87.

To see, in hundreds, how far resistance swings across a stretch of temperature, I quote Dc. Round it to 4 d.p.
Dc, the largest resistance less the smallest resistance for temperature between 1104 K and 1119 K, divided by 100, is 0.0031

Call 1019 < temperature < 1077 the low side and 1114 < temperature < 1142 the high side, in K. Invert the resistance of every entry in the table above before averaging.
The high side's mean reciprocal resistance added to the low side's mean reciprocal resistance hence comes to 0.424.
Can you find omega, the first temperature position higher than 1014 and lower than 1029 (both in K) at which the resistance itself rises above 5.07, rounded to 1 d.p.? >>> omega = 1015.5 K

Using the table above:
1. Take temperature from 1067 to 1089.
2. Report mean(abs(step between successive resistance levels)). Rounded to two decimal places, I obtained 0.26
